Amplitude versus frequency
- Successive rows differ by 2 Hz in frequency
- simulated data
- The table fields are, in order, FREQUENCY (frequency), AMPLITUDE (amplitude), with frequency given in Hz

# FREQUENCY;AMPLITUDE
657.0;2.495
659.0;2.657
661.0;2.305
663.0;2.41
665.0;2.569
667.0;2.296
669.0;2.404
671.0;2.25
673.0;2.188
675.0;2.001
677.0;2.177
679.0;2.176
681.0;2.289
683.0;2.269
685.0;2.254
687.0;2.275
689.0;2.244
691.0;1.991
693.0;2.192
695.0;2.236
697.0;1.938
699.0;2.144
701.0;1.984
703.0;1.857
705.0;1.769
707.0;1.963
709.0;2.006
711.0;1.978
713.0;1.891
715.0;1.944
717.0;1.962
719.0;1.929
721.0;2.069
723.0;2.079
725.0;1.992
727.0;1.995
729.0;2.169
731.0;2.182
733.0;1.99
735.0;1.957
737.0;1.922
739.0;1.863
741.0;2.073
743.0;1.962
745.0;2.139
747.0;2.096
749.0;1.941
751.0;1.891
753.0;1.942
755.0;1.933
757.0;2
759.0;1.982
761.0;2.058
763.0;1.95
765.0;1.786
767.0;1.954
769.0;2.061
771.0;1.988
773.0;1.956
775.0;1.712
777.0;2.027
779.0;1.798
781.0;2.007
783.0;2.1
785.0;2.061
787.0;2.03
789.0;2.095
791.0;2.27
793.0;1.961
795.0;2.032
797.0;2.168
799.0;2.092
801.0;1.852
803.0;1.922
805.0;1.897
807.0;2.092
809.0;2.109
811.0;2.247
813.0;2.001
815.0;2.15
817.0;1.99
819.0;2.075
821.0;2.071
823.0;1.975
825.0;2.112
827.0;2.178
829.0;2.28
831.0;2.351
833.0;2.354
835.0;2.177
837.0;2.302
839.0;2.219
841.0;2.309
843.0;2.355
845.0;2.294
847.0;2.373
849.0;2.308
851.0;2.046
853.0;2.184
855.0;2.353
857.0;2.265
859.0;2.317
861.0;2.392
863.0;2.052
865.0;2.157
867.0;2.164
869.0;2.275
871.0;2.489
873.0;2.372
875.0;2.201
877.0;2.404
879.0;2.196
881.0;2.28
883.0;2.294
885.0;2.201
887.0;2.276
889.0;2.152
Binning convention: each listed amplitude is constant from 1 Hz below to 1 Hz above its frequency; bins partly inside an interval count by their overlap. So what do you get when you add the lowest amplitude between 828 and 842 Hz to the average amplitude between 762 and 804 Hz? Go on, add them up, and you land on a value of 4.17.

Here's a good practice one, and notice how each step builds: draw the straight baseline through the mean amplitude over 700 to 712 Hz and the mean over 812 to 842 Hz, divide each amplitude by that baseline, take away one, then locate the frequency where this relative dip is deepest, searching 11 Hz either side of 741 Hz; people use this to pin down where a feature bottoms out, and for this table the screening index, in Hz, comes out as 739.0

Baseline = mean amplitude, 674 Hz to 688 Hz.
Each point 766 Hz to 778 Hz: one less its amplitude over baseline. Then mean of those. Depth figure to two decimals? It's 0.12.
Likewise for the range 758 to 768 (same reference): 0.12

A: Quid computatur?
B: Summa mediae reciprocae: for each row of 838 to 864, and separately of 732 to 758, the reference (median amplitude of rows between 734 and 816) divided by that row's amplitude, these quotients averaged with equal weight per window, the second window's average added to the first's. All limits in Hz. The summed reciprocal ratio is 1.90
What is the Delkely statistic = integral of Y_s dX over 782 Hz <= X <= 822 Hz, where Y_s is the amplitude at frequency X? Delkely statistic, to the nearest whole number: 82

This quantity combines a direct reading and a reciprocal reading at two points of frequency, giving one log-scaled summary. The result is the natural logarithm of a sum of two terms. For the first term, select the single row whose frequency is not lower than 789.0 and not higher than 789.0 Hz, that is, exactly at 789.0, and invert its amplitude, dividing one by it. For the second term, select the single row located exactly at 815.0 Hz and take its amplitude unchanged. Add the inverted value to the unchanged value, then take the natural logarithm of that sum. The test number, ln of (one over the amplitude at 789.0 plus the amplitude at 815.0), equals 0.97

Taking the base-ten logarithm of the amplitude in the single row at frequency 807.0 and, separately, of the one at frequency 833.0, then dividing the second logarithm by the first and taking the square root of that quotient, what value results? 1.08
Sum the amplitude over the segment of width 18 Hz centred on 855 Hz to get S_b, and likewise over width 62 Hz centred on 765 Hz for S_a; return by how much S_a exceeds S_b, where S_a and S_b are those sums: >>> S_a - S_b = 41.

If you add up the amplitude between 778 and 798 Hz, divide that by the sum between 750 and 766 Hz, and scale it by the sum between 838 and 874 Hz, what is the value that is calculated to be 54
